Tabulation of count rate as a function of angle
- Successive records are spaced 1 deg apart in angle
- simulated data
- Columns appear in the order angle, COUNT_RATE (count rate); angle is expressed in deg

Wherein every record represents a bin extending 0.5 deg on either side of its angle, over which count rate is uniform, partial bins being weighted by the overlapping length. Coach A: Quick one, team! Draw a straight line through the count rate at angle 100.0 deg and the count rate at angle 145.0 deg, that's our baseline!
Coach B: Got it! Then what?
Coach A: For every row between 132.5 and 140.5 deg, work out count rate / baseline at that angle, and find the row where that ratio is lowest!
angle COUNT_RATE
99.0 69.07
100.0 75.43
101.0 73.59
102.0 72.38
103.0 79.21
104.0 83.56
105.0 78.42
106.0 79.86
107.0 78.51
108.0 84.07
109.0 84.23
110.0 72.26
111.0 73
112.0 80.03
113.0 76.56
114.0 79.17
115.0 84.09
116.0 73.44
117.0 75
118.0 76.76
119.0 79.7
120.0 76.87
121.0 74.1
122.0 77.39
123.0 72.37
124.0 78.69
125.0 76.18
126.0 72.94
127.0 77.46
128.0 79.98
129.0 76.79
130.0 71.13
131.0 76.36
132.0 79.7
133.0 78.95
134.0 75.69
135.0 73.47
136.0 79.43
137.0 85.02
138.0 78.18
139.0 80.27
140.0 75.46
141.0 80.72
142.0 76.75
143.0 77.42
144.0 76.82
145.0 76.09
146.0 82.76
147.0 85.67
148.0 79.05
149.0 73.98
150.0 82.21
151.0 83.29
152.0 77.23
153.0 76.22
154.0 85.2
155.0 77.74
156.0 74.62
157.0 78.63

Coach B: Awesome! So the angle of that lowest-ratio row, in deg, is 135.0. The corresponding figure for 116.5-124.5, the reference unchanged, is 123.0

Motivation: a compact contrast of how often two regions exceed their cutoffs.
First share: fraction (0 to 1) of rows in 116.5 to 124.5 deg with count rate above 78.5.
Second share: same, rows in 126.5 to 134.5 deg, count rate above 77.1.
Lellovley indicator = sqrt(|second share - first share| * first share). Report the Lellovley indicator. 0.25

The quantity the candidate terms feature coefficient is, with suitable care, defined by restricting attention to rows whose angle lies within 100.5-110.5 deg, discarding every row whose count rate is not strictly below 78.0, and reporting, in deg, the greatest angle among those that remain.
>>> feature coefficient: 110.0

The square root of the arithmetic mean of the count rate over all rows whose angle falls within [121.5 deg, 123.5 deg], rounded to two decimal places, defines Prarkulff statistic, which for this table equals 8.65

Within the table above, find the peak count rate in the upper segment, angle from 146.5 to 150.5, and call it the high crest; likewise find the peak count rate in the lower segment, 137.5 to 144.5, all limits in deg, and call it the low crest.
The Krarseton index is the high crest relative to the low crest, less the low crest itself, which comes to -79.7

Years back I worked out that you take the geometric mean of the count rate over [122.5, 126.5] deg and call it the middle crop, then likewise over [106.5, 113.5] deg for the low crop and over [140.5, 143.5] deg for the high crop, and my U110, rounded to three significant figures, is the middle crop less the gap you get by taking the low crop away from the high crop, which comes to 75.0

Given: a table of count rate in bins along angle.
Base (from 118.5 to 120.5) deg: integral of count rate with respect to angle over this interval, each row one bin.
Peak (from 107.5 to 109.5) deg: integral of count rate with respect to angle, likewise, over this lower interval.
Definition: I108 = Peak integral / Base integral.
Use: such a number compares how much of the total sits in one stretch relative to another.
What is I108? 1.07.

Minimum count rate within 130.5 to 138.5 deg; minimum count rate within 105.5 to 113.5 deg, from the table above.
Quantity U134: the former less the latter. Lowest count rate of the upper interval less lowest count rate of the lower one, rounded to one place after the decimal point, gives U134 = 1.2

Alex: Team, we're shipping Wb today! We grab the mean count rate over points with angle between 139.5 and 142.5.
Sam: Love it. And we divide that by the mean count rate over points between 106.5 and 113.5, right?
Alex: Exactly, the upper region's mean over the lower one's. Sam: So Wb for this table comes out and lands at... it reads 0.99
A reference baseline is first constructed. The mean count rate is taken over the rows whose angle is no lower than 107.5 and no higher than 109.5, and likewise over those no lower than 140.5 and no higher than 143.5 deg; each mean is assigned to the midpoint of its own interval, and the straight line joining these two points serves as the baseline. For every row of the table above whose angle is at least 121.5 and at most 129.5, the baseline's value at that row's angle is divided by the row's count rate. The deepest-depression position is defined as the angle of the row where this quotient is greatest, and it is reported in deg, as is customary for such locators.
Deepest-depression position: 123.0 deg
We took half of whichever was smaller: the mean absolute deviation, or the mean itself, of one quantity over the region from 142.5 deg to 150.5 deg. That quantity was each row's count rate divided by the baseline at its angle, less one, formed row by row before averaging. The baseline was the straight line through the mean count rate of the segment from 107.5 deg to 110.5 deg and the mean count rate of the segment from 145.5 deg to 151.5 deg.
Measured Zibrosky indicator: -0.0115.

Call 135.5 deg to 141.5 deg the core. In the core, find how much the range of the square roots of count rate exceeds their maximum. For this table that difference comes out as -8.69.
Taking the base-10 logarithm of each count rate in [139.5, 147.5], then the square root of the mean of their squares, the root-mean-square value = 1.90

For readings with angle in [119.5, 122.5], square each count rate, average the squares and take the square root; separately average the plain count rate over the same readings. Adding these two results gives 152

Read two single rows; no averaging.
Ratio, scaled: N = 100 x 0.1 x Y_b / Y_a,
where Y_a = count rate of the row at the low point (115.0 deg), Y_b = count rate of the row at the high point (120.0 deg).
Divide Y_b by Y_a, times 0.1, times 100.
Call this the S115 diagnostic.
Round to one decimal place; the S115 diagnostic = 9.1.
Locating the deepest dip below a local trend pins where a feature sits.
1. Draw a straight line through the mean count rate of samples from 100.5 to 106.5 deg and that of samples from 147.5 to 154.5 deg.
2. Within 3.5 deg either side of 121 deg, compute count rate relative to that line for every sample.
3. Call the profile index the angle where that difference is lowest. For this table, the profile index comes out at 123.0 deg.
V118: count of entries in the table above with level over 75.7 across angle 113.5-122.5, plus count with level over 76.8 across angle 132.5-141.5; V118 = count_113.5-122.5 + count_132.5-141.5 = 12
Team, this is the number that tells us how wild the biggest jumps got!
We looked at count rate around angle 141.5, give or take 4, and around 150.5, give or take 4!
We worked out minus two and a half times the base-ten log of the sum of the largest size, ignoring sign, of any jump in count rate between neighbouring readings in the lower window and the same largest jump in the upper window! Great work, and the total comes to -2.88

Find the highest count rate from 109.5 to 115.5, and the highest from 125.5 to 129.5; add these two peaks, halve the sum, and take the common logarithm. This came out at 1.91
